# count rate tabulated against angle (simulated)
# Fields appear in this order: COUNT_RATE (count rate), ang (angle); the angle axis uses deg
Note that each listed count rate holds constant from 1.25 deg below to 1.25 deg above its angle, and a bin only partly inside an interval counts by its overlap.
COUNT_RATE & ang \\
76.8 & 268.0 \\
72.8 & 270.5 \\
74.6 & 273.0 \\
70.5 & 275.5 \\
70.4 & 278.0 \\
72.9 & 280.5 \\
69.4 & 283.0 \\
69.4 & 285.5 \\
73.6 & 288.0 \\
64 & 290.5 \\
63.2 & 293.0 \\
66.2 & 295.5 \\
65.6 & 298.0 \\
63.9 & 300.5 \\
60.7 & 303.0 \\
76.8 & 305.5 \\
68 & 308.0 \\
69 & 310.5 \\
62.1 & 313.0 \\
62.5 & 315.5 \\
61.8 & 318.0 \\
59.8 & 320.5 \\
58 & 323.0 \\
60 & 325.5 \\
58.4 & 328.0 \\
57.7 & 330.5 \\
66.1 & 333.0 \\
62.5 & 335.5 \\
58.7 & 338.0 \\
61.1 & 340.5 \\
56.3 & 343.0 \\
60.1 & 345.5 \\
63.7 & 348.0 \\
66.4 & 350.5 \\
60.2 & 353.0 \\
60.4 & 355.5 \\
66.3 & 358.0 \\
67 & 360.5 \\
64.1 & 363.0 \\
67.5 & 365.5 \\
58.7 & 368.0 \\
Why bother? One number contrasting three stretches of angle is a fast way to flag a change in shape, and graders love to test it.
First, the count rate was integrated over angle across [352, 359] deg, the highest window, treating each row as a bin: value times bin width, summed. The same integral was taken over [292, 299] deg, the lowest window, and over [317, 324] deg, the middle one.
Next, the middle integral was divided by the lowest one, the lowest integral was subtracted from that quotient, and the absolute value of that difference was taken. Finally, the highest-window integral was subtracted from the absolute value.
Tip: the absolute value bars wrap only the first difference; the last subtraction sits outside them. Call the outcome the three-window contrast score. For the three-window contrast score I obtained 19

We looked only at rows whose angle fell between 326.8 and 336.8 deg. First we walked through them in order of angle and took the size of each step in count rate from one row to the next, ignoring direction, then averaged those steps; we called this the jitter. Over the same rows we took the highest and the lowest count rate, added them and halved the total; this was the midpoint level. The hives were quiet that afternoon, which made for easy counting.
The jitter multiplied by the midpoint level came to 262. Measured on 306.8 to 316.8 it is 181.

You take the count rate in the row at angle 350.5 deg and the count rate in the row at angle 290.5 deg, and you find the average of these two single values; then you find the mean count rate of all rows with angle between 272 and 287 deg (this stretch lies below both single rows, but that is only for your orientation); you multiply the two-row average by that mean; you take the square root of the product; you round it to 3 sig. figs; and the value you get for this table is 68.1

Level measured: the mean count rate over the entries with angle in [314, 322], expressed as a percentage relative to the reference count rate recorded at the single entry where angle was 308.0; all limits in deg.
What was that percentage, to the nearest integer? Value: 90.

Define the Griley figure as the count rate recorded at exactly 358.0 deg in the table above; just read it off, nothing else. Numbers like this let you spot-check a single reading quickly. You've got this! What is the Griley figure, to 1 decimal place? 66.3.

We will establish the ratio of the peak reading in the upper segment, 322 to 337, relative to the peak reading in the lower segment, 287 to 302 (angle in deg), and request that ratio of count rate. 0.90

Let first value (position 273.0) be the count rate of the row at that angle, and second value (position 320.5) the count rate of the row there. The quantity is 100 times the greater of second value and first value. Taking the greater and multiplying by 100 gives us 7460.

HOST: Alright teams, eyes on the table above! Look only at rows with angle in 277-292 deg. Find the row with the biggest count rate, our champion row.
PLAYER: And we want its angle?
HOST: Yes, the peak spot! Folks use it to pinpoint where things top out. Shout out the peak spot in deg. 288.0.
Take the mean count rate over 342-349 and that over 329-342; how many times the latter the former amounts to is 0.98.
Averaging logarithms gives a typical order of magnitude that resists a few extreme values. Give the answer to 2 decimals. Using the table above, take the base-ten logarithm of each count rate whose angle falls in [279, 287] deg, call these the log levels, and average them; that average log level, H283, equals 1.85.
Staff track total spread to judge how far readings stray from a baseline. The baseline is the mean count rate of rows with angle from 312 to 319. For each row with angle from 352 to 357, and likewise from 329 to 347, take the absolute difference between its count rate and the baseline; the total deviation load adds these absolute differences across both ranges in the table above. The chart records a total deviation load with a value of 24.8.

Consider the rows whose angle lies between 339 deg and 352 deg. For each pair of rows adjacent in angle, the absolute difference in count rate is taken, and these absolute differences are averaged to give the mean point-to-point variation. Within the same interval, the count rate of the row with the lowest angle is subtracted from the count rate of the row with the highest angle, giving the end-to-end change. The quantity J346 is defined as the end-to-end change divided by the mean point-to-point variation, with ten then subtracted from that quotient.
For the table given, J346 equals -8.6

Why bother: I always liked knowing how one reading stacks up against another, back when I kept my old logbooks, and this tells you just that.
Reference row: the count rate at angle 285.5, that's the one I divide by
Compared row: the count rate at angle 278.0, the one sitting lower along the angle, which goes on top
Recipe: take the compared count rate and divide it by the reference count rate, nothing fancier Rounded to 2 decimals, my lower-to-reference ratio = 1.01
